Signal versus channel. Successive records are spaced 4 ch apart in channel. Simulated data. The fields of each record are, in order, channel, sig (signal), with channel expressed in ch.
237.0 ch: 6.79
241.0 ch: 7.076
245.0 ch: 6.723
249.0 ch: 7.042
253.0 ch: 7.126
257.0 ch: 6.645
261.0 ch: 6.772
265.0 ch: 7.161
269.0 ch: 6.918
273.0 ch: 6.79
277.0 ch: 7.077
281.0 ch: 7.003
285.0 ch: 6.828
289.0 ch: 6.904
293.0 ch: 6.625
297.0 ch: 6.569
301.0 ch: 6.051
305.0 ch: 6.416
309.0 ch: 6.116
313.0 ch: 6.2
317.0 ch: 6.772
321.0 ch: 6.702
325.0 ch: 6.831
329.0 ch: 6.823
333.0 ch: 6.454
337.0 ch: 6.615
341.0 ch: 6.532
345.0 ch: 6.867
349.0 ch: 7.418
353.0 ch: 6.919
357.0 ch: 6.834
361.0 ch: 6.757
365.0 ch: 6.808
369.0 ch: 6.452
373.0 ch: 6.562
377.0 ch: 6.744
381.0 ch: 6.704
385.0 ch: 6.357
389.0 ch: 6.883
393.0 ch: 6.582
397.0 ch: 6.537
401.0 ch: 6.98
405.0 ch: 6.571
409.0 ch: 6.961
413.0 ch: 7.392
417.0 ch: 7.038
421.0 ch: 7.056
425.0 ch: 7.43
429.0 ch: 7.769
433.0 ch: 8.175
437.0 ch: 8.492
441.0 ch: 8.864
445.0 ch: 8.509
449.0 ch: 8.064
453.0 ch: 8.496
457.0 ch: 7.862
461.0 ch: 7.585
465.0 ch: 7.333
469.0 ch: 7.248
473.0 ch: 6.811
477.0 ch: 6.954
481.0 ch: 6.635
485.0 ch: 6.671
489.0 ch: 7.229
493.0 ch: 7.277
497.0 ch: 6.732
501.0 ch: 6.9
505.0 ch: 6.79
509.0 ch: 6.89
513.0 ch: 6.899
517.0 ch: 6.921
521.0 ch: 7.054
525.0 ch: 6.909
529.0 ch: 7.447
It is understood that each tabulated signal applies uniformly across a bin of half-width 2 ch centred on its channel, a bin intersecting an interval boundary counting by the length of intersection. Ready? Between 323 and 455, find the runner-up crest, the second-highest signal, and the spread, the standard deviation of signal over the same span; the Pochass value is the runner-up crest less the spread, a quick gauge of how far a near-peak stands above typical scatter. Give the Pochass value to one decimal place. 7.8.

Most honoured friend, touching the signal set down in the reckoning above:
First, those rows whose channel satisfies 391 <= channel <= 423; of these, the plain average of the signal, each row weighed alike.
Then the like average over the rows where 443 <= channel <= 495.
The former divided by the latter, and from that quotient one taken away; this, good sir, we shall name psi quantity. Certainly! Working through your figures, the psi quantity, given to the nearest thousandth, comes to -0.074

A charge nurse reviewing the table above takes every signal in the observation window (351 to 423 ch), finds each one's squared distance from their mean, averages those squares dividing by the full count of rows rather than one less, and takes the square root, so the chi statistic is 0.25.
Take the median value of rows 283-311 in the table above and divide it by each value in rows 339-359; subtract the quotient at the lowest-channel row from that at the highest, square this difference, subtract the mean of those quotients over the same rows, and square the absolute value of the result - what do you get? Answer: 0.90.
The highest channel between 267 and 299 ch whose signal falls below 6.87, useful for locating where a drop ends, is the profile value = 297.0 ch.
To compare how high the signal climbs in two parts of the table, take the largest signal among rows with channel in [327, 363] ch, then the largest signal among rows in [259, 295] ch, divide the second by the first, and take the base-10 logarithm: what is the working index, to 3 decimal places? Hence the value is -0.015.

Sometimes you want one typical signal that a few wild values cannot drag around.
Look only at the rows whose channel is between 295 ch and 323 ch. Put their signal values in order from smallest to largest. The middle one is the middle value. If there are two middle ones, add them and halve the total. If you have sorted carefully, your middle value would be 6.4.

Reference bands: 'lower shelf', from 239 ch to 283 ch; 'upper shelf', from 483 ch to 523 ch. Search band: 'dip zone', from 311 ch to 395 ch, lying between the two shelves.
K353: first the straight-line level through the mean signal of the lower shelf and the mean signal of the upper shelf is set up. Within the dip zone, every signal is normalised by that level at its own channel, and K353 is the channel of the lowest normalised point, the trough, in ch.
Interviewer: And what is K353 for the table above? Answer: 313.0 ch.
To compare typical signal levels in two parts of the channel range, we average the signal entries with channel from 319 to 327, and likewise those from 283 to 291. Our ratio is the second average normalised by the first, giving 1.01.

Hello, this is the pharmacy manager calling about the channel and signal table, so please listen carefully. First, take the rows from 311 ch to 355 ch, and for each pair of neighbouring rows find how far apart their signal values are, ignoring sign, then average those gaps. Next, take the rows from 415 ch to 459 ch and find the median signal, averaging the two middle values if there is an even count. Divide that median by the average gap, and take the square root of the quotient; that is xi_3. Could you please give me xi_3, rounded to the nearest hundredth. 5.39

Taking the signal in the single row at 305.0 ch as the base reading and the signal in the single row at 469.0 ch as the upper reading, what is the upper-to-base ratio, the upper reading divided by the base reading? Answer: 1.13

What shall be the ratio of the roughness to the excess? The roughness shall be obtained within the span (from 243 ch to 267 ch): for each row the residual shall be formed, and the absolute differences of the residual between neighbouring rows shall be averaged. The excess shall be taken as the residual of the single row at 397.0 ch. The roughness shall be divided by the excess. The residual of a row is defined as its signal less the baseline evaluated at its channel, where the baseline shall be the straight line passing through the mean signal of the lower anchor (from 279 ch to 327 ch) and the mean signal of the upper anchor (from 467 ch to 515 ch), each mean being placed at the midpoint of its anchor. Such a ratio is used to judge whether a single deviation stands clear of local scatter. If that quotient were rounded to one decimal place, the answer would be -1.3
